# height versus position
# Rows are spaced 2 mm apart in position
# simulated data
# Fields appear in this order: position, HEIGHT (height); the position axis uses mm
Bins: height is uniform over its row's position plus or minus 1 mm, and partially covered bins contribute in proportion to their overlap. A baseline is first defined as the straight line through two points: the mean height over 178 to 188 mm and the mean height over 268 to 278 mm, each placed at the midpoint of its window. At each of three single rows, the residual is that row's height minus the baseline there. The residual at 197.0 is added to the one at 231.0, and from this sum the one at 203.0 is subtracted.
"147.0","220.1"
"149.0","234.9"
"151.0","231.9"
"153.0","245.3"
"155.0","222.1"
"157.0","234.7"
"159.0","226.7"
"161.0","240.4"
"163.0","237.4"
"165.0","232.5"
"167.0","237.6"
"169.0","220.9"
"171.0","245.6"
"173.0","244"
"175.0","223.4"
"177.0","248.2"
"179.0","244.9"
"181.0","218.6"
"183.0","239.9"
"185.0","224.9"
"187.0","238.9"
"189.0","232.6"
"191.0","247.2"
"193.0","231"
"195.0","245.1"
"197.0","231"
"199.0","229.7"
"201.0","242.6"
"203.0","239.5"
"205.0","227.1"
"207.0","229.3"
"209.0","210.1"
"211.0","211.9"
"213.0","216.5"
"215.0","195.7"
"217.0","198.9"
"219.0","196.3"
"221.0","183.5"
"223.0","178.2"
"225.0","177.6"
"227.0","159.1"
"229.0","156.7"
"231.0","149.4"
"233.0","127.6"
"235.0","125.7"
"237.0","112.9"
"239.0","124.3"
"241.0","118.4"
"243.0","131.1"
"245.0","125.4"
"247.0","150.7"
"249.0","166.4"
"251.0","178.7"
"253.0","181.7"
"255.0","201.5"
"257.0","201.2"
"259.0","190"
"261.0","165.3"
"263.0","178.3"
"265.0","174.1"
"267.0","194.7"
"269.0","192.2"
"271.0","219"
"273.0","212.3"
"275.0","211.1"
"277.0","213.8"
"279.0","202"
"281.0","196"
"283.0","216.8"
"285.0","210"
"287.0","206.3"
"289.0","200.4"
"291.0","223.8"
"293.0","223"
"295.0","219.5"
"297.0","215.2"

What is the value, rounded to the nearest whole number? -81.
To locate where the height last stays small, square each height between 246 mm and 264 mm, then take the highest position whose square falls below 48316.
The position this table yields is 263.0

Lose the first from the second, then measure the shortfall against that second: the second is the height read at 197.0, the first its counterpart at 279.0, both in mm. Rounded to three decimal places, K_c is 0.126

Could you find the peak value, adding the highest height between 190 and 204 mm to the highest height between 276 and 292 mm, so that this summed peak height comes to 471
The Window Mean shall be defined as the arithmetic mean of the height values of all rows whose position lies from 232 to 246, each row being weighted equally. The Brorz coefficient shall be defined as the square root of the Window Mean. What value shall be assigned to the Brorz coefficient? 11.1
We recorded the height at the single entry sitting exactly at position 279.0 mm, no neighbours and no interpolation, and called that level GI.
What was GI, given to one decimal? 202.0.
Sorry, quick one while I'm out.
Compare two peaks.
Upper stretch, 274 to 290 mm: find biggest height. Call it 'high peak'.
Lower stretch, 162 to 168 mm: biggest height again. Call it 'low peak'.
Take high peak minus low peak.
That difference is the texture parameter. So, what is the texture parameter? -21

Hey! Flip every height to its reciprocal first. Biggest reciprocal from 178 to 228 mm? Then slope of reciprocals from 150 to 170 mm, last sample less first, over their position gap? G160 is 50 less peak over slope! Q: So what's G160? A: -477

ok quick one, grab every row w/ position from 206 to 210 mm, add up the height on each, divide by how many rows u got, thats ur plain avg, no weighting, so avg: 220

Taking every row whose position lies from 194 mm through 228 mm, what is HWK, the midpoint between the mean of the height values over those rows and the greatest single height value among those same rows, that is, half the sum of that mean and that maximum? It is 228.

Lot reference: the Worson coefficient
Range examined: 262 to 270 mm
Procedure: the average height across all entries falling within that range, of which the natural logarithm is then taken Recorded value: 5.22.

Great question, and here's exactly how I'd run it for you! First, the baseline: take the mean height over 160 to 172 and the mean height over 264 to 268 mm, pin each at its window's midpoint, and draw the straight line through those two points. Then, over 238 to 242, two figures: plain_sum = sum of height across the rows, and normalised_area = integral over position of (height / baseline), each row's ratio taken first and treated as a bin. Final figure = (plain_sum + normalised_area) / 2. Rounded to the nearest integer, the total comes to 123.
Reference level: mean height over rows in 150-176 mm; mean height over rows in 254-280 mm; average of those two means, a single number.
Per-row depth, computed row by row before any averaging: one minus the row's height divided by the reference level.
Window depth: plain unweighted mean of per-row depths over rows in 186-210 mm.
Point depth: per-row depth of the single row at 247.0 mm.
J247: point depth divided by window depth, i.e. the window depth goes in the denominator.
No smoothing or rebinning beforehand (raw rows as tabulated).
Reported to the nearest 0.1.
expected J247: -3.5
